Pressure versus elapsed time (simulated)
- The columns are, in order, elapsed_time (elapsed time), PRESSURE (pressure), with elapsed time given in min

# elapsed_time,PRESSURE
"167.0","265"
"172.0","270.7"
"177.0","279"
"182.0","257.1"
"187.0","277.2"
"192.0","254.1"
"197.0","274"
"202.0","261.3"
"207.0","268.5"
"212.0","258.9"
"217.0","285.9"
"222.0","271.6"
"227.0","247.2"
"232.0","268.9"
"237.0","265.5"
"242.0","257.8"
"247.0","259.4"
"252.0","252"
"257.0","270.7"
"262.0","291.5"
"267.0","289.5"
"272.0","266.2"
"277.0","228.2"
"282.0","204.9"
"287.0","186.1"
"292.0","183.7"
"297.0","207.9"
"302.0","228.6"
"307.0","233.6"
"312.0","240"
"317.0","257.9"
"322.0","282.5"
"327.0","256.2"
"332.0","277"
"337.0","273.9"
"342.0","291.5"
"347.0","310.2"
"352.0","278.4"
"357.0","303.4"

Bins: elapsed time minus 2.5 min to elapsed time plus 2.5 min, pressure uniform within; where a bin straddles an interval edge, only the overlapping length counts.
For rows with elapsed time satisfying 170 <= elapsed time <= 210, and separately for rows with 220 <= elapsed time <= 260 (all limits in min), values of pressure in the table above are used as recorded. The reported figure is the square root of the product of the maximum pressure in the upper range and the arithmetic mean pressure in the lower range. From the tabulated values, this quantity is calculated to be 270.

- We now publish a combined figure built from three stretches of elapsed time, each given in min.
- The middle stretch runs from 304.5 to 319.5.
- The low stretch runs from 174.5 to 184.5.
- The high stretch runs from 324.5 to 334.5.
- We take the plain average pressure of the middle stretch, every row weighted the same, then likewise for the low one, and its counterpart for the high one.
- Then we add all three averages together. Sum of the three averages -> 778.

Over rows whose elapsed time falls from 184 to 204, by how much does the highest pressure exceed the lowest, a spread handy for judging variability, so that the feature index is 23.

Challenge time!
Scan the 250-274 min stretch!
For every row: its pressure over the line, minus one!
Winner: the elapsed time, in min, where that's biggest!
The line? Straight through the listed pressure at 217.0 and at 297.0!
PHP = 267.0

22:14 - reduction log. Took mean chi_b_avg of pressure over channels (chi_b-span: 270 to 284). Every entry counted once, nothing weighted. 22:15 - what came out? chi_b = 233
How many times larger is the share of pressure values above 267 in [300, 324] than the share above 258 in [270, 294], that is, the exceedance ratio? 1.0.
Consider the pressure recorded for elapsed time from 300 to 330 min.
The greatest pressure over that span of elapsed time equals 282.5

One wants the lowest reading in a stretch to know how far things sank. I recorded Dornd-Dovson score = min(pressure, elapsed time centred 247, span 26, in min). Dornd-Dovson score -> 252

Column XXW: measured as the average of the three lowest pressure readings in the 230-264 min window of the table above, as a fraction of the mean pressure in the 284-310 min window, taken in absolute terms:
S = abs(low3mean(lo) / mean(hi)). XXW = 1.23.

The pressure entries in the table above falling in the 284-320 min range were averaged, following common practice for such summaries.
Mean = 220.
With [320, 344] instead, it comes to 276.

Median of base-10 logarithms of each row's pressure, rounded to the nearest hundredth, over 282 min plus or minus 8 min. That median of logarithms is 2.31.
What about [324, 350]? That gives 2.44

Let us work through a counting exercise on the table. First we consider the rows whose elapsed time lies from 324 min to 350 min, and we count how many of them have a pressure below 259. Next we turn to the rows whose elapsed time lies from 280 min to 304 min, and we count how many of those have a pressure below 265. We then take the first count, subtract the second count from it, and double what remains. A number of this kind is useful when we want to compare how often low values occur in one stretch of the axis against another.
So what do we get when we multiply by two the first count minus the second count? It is -8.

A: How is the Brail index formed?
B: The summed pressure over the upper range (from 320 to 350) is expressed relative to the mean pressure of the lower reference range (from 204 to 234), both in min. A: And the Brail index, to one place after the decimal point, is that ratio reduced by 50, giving -43.7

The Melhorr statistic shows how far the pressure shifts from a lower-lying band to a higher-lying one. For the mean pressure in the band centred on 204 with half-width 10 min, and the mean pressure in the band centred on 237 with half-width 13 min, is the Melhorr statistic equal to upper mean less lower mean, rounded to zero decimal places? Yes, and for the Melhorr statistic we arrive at -6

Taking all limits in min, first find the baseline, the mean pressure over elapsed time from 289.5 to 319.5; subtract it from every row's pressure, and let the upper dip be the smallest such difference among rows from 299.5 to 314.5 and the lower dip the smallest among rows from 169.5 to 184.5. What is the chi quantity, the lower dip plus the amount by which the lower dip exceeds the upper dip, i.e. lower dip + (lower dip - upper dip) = 60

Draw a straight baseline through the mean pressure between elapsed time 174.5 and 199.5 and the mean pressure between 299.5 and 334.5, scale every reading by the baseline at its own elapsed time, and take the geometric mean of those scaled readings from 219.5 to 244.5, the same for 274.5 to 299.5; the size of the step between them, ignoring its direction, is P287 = 0.21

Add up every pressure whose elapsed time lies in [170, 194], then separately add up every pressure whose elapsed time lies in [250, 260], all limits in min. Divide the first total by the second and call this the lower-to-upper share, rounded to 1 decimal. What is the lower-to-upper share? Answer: 2.6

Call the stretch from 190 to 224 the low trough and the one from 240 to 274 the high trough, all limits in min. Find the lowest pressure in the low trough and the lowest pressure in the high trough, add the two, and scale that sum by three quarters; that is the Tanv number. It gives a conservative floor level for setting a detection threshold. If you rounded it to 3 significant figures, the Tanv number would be 380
